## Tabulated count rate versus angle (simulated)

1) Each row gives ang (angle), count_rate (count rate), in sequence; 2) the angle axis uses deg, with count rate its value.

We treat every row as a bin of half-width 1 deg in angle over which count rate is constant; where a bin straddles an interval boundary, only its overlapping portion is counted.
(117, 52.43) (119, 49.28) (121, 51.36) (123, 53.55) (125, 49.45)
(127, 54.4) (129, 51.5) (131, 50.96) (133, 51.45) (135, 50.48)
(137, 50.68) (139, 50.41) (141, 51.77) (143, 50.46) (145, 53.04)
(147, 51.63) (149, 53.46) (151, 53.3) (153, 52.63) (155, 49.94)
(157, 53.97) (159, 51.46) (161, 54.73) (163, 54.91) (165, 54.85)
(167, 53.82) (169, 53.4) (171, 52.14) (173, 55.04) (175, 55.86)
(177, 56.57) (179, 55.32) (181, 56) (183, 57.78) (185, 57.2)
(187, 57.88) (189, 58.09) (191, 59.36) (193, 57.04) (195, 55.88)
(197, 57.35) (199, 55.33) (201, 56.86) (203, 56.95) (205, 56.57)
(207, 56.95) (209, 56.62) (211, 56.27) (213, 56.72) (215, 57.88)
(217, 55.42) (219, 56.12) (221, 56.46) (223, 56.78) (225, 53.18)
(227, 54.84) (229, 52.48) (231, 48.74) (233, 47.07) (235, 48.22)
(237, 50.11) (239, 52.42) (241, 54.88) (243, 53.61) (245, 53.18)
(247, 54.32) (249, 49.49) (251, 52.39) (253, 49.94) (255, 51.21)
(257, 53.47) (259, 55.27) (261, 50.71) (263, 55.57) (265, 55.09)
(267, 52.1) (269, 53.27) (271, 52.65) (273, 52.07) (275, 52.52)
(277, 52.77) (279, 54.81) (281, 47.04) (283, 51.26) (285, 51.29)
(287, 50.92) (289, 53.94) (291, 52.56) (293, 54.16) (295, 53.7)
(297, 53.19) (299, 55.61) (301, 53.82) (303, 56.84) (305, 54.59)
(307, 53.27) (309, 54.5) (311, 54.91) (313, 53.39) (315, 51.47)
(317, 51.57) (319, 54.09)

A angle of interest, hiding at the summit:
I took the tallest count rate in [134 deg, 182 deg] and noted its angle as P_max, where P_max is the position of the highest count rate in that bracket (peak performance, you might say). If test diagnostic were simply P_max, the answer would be 177 deg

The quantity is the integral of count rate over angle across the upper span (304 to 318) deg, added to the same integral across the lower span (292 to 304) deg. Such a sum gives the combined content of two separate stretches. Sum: 1402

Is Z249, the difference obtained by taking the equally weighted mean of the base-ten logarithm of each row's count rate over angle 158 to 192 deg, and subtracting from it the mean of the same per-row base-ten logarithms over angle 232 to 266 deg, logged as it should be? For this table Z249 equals 0.027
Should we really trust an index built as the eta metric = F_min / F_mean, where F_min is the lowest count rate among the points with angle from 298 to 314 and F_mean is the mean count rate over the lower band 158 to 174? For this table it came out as 0.99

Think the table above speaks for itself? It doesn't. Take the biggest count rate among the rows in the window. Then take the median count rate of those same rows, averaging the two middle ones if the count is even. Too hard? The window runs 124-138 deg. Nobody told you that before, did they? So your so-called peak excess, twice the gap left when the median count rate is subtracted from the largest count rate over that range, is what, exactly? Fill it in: 6.9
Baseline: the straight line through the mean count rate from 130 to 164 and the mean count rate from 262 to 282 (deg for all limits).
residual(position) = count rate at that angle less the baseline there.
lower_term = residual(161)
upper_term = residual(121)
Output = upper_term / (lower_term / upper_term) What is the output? 0.1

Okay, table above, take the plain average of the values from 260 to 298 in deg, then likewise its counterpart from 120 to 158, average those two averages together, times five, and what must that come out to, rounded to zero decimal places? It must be 261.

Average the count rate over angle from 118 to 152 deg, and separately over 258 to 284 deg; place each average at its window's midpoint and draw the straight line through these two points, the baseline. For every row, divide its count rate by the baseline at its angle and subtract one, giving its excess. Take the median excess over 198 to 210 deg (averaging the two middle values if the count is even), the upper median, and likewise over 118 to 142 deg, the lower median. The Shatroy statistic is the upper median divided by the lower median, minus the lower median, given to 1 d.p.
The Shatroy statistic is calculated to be -12.2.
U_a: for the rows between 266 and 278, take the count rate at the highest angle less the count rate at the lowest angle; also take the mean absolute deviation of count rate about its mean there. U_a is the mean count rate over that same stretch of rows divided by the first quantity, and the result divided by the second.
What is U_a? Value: 235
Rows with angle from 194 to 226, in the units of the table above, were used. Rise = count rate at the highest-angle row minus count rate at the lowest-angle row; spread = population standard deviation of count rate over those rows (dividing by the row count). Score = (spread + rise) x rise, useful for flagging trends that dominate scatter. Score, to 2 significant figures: 4.5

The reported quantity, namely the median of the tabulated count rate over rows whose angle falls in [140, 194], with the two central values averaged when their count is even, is 54.7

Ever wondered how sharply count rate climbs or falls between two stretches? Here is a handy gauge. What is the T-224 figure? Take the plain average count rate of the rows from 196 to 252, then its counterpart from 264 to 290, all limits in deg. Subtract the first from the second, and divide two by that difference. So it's -1.1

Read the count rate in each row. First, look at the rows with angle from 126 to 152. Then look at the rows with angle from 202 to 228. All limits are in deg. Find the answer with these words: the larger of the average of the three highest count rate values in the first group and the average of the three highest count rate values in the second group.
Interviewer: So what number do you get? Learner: 57.3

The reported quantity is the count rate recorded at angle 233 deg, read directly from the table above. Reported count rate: 47.07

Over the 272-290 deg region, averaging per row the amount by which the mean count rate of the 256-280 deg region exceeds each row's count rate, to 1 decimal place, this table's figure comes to 1.5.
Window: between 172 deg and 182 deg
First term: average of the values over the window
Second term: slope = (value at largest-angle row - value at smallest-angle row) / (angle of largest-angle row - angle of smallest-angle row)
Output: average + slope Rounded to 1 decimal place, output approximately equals 55.9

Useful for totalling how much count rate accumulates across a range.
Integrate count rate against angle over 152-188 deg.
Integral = 1967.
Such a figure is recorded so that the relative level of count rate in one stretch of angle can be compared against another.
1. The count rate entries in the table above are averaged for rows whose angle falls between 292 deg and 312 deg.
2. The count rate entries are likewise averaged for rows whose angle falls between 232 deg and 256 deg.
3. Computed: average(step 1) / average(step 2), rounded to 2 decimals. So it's 1.06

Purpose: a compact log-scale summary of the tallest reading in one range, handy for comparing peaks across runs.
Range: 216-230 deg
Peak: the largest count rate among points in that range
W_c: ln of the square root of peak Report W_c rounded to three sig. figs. 2.02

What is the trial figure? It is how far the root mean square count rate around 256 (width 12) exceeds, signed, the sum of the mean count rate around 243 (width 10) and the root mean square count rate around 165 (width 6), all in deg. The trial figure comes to -56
